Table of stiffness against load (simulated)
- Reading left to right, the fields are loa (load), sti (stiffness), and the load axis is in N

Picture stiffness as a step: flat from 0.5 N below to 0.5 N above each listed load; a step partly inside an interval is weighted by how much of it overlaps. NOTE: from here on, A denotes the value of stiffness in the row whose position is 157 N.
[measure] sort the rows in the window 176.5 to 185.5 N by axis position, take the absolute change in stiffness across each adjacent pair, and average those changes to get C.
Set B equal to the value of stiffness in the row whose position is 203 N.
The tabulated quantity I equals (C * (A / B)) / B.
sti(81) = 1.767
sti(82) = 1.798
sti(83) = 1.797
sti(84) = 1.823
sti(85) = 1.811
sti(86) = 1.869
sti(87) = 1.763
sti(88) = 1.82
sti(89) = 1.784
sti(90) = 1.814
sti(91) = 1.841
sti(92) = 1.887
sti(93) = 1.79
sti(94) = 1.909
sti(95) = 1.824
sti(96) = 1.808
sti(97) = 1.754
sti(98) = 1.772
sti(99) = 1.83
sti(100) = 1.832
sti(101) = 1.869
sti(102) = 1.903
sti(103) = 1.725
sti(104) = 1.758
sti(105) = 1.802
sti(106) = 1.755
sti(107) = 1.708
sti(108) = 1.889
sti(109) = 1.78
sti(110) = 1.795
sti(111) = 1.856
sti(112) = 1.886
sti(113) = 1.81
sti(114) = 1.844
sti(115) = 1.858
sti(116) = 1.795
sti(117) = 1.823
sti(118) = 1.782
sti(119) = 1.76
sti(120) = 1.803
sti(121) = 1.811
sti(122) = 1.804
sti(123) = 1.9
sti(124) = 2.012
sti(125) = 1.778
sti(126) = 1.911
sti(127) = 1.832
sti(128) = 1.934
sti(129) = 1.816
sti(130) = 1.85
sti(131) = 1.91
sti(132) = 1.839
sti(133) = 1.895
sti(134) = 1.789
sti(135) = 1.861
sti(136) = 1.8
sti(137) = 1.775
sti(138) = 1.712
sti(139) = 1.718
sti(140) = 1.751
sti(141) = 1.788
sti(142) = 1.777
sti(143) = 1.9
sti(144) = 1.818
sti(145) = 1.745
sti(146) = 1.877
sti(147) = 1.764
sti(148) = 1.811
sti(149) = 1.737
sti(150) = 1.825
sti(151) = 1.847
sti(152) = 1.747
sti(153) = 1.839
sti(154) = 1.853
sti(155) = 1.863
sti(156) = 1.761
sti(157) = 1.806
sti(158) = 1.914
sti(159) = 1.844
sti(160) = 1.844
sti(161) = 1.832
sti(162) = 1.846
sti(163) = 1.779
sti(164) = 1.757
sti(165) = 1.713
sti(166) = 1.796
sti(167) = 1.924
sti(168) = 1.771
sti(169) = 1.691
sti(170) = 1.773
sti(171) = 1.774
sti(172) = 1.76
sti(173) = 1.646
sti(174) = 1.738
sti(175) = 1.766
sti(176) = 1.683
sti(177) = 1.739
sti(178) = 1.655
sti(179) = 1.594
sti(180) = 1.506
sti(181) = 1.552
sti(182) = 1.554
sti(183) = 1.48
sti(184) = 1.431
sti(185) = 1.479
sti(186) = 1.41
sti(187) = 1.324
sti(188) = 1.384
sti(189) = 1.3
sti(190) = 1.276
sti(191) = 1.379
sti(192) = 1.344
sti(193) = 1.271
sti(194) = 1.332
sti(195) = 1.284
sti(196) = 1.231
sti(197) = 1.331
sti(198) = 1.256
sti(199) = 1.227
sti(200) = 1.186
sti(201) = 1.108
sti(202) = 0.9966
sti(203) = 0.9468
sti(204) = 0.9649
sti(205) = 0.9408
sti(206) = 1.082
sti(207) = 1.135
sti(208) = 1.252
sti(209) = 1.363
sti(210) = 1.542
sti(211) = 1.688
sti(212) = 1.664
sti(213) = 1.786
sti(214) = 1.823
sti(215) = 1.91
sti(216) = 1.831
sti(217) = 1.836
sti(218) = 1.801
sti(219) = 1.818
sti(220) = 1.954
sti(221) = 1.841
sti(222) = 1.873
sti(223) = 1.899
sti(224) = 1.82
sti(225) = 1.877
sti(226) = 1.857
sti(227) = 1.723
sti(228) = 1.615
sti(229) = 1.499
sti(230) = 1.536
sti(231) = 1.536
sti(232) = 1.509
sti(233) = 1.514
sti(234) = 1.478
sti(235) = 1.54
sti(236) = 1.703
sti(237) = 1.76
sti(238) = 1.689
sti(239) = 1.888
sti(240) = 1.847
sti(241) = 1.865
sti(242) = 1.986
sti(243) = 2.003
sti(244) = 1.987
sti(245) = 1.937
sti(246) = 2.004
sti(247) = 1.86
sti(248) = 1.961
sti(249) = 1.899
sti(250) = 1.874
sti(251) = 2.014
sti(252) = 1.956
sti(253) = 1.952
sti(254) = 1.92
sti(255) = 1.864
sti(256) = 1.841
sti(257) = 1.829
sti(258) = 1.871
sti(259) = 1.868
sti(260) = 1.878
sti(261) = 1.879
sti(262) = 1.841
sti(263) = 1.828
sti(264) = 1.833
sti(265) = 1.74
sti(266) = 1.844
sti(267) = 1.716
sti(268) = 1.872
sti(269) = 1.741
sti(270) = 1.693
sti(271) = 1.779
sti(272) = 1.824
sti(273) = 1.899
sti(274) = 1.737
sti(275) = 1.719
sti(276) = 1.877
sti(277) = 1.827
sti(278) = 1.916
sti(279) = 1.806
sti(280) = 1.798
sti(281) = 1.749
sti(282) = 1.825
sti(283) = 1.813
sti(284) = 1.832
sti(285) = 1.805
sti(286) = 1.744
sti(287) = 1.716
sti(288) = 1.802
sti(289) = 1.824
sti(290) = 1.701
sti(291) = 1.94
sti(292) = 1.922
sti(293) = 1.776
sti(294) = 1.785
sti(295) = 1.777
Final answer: 0.114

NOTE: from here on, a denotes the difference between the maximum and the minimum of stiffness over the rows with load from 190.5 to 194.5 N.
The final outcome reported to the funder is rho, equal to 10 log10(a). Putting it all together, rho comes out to -9.7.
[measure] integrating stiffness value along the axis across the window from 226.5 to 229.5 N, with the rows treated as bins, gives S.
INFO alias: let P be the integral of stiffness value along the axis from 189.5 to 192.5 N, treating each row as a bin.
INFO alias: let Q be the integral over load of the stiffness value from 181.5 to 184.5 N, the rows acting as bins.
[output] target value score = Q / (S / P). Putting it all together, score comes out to 3.7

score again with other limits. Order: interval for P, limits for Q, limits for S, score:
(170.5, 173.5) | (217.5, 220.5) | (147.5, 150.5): 5.4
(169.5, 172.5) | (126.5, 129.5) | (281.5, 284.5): 5.4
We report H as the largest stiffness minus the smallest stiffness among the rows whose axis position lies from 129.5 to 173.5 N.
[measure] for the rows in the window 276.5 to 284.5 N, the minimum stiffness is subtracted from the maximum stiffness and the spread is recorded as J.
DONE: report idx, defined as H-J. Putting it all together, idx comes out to 0.1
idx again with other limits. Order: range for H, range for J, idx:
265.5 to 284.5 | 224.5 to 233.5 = -0.2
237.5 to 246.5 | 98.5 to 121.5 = 0.1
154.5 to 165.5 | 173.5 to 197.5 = -0.3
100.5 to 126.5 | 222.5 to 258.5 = -0.2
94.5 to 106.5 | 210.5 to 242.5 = -0.3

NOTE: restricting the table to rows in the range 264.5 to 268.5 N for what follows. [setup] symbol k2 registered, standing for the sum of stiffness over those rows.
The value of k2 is 7.17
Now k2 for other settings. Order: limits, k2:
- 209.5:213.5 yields 6.68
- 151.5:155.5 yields 7.30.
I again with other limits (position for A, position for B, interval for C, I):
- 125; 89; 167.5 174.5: 0.036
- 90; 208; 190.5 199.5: 0.069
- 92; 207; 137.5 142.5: 0.032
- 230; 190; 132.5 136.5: 0.075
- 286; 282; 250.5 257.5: 0.016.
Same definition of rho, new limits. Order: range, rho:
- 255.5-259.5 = -13.8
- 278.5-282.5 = -11.2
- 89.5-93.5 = -10.1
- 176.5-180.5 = -6.3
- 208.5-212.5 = -4.9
